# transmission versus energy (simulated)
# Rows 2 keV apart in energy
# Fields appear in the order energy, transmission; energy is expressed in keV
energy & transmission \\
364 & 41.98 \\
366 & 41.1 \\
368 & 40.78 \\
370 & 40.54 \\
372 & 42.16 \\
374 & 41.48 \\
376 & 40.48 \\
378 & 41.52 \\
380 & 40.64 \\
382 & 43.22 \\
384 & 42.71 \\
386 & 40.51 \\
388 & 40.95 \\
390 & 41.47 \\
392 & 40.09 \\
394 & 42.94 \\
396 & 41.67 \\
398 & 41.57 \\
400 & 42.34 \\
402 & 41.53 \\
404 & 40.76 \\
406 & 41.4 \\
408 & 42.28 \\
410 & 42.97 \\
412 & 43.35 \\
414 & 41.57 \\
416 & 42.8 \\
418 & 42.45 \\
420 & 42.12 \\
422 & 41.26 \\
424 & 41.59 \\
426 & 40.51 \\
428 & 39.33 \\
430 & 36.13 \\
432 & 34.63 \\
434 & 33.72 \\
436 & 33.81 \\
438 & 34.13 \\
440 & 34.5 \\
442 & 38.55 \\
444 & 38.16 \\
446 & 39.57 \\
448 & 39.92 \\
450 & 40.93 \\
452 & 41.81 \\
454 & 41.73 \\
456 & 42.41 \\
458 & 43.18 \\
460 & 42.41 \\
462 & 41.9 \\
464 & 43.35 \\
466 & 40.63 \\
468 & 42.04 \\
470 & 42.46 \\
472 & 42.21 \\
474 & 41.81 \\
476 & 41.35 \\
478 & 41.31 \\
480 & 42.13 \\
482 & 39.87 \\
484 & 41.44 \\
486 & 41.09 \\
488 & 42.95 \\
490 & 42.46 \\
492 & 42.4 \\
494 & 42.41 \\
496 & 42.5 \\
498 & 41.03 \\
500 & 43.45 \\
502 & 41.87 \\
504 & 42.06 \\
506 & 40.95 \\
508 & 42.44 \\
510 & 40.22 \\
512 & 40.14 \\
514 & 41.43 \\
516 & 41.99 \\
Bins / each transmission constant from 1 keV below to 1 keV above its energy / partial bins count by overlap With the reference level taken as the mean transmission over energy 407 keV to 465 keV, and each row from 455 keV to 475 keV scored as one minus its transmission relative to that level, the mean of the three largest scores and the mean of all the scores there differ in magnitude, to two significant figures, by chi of 0.020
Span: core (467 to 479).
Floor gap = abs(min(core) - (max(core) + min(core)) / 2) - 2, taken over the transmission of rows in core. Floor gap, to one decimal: -1.4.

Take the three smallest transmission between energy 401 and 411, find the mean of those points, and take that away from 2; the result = -39.2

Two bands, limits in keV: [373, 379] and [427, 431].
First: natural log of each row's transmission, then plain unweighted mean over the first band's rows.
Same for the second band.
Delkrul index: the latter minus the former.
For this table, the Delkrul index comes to -0.088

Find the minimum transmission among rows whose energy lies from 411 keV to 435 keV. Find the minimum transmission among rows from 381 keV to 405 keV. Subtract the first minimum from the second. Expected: 6.4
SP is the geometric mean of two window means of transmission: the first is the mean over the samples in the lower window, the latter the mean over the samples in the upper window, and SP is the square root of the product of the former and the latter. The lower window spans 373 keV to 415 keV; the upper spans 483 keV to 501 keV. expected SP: 41.9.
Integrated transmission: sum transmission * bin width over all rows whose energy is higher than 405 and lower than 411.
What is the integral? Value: 253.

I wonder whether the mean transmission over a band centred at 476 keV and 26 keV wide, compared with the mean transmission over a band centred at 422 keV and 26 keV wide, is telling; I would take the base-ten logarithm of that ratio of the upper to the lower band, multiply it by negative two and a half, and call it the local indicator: -0.041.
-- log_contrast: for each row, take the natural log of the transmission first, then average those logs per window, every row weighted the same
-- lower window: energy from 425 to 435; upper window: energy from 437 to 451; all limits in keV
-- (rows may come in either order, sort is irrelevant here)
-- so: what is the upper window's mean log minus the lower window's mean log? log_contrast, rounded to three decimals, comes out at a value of 0.030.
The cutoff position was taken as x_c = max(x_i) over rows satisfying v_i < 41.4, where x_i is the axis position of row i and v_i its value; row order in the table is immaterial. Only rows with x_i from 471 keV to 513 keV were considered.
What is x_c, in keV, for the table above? 512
